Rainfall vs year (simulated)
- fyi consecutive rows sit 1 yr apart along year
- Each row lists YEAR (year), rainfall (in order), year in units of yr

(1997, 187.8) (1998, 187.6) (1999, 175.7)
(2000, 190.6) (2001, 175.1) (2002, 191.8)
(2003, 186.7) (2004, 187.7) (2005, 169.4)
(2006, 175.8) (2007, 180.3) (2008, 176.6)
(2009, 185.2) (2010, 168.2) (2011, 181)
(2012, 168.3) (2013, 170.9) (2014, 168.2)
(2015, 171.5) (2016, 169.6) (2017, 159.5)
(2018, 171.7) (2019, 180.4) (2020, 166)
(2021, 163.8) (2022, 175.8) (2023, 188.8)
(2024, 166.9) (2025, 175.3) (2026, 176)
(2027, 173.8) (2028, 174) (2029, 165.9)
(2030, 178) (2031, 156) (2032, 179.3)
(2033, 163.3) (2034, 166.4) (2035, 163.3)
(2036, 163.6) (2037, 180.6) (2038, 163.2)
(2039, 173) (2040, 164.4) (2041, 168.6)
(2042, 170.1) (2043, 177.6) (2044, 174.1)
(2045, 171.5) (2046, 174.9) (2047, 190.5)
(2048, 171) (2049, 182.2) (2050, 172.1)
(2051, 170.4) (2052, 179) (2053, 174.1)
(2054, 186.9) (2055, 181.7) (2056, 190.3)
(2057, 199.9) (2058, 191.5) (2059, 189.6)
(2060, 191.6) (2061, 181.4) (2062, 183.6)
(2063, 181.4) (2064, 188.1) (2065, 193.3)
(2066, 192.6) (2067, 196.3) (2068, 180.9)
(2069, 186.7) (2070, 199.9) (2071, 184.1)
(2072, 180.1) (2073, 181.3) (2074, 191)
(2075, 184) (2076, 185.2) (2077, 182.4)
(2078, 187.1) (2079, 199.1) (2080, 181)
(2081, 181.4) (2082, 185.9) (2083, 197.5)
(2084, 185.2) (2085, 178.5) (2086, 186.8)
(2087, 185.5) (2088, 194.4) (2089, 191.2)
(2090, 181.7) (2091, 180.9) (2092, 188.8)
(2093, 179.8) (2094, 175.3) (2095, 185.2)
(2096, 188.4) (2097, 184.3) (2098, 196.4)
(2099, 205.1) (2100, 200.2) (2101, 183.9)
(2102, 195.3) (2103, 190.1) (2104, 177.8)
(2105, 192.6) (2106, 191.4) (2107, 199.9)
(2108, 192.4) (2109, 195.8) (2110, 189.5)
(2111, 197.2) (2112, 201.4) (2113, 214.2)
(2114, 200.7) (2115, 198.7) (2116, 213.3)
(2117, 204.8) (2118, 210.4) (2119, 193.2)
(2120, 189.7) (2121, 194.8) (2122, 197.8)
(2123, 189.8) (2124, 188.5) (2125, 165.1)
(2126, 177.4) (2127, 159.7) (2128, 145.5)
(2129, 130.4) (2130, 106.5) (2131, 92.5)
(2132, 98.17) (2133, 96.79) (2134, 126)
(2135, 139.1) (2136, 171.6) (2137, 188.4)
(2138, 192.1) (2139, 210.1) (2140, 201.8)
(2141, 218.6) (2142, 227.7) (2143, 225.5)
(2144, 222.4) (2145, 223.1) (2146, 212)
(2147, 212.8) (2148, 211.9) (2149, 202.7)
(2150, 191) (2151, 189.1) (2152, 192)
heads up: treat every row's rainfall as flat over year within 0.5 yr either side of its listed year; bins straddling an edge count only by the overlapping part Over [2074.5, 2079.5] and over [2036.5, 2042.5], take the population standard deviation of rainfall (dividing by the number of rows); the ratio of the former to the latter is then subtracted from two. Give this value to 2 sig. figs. 0.97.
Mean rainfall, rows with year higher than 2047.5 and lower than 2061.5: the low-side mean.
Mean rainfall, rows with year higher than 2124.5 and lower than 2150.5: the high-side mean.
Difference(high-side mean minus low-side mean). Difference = -8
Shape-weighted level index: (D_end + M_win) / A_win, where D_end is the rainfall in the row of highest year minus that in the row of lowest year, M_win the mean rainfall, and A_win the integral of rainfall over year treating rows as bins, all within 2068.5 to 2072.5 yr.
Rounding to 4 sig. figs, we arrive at 0.2412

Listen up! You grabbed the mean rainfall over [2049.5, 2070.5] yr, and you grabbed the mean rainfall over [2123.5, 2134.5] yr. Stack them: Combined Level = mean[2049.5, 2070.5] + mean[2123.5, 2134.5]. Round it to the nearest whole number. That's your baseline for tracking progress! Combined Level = 321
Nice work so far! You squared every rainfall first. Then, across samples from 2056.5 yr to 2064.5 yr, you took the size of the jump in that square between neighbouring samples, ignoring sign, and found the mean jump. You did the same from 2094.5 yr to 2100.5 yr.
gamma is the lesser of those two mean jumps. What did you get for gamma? 1809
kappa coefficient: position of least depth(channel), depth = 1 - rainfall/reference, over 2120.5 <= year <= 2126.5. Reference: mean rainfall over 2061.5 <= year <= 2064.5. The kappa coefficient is 2122 yr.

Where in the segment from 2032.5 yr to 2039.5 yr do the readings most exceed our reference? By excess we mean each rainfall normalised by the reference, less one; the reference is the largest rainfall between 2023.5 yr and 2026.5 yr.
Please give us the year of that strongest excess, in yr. 2037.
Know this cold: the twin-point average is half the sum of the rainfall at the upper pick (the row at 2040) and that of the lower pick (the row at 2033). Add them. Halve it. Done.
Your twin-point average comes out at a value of 164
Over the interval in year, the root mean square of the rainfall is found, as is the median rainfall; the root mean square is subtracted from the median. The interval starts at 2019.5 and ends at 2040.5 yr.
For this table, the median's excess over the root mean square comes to -3.6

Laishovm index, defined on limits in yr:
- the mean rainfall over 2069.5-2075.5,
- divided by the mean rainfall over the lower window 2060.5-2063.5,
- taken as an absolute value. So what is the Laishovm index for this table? 1.03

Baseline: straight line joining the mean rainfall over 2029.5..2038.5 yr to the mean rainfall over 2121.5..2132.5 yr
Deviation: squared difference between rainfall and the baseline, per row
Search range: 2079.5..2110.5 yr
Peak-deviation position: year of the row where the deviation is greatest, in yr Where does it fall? 2099 yr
